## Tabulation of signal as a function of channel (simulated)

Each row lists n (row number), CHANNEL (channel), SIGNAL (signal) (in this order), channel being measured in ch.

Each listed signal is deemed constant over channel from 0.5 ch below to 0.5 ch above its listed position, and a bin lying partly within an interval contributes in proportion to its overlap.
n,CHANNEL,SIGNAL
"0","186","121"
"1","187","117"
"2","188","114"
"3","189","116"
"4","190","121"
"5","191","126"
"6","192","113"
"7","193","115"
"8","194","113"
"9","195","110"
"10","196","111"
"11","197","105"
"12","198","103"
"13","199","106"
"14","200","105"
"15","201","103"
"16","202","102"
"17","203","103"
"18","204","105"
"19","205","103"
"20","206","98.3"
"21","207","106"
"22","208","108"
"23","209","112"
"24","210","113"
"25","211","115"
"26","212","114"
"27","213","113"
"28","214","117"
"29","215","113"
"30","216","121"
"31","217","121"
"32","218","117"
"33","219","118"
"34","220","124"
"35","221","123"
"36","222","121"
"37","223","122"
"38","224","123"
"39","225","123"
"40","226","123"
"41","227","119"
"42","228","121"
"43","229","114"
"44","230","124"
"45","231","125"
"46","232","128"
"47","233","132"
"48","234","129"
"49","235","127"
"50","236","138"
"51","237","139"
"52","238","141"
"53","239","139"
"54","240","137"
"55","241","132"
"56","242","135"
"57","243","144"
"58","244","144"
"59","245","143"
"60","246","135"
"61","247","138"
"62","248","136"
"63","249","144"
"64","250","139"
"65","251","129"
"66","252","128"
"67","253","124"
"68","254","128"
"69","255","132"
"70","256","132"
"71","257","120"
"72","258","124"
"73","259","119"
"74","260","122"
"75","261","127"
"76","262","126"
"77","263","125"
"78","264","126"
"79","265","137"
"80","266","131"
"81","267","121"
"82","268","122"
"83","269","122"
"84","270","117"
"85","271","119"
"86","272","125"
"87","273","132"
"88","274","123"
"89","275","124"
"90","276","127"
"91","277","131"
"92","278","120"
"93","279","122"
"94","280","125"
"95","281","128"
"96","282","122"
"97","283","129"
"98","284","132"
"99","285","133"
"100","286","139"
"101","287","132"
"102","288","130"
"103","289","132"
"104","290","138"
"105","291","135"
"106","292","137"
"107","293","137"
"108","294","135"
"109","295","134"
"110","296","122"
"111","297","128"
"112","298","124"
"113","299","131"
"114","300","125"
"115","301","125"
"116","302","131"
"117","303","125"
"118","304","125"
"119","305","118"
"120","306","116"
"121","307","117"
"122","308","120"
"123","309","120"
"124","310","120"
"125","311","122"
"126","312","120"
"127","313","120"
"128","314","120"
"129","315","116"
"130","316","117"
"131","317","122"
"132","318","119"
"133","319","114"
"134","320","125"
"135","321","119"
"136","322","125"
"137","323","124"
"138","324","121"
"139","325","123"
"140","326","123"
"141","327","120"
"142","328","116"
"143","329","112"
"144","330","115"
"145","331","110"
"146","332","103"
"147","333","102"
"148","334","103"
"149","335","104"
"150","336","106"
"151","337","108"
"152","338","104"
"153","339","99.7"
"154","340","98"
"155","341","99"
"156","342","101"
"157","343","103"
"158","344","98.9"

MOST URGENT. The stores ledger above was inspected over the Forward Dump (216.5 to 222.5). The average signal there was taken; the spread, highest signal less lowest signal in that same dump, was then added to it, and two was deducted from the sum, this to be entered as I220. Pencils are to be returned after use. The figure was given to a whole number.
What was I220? 126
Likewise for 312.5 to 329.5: 131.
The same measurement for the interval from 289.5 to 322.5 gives 146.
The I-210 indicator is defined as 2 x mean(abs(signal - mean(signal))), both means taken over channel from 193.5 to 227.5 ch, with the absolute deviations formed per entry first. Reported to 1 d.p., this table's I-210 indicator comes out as 13.0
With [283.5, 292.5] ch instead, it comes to 5.4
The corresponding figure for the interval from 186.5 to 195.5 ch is 7.0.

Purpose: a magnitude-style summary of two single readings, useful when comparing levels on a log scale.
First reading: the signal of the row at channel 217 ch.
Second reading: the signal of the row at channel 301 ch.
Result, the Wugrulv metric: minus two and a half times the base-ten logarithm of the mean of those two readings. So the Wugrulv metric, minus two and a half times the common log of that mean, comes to -5.22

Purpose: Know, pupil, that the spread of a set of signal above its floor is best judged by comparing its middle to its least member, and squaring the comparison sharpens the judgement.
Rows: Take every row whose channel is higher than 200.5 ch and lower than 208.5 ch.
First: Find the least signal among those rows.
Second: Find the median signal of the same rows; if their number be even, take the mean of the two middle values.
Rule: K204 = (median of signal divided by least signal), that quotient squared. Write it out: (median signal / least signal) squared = 1.10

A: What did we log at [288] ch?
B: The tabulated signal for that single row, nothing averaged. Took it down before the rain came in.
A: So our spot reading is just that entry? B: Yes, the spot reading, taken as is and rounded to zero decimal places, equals 130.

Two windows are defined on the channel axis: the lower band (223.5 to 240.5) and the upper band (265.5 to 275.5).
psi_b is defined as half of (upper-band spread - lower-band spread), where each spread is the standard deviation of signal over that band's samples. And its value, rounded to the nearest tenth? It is -1.6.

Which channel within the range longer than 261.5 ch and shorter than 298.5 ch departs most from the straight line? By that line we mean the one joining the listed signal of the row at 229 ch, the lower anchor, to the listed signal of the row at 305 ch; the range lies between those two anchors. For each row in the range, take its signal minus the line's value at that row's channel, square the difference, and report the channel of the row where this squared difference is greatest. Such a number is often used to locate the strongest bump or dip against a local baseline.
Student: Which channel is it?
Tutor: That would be 286 ch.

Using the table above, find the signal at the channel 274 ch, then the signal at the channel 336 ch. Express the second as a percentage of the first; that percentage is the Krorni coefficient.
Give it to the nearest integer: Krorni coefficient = 86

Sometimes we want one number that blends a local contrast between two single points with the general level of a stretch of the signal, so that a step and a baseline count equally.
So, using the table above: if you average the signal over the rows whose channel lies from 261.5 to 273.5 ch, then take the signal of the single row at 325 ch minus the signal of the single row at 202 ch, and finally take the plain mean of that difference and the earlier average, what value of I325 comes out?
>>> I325 73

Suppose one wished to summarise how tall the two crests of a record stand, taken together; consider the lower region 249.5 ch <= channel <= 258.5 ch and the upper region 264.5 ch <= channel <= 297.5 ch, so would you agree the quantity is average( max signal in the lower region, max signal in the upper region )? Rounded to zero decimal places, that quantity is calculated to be 139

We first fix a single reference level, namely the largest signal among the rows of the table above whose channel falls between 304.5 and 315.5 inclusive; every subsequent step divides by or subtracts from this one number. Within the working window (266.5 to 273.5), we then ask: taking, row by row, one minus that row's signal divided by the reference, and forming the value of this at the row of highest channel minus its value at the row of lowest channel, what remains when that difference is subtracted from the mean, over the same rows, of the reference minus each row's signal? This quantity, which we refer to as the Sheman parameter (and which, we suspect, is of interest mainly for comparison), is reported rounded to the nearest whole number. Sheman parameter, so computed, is 0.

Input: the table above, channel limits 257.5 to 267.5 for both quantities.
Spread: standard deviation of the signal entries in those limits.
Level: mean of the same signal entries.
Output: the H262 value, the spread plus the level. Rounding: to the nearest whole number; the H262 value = 131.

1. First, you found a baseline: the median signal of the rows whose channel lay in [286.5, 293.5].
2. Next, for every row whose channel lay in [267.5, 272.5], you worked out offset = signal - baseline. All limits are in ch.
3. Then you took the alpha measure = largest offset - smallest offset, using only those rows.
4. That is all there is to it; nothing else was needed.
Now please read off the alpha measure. 8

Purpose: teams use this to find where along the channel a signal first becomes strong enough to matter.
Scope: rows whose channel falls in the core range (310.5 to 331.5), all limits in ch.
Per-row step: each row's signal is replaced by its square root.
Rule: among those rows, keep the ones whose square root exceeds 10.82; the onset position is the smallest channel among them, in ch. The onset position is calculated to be 311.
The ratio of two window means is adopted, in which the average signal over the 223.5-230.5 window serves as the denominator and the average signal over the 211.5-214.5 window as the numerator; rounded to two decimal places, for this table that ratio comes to 0.95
